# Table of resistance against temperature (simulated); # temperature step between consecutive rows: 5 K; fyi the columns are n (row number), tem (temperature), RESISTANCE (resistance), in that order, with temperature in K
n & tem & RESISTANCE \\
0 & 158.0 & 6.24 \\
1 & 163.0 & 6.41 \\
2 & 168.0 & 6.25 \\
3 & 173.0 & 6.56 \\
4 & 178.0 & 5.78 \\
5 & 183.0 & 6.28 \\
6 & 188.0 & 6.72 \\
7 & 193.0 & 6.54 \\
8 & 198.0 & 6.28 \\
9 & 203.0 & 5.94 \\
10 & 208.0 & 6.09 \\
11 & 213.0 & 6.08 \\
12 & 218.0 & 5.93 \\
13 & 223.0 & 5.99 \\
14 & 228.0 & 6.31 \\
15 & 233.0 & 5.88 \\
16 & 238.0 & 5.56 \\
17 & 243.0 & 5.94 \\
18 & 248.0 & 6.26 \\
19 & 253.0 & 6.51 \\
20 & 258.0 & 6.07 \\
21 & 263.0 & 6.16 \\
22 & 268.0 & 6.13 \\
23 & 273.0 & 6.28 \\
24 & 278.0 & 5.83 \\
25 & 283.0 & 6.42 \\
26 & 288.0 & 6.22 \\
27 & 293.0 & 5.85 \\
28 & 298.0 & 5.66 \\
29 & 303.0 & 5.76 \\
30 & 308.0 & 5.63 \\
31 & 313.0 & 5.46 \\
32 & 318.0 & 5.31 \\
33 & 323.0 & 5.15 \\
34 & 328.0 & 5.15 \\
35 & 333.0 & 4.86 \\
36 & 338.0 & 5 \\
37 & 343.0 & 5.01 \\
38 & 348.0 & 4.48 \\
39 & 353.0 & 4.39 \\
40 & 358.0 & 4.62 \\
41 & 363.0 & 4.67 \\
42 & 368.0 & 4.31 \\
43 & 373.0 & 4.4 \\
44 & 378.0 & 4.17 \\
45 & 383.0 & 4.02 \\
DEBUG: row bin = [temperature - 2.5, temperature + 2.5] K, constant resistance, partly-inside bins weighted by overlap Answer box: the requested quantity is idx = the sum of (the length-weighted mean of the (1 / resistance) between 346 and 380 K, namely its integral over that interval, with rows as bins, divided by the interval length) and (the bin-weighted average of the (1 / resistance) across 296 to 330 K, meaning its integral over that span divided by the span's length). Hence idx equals 0.410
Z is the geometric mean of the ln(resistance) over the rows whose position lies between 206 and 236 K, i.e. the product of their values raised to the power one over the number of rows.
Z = 1.80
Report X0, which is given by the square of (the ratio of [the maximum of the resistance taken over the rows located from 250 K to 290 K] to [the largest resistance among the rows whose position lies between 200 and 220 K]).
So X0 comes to 1.1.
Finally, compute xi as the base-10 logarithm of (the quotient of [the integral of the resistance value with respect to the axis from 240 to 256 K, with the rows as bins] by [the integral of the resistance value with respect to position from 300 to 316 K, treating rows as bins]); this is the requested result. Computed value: 0.04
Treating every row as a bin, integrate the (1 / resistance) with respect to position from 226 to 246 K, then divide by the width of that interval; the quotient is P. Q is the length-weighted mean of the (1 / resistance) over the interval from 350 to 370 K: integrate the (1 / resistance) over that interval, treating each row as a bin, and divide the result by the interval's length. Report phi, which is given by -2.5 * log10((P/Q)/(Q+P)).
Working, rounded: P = 0.169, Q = 0.222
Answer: -0.7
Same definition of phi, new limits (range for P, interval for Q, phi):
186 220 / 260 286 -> -1.2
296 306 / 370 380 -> -0.7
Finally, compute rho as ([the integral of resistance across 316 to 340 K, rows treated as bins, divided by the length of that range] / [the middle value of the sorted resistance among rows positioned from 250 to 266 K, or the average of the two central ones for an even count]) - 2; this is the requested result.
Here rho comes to -1.17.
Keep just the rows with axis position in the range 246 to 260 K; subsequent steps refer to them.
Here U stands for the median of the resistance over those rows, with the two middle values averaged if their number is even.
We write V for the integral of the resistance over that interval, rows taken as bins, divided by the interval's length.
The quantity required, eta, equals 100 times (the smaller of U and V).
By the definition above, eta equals 626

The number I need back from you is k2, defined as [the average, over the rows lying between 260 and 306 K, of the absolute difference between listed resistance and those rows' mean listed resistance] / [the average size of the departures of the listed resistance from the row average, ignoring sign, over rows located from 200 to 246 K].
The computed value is 1.75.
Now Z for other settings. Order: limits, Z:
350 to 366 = 1.52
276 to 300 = 1.79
